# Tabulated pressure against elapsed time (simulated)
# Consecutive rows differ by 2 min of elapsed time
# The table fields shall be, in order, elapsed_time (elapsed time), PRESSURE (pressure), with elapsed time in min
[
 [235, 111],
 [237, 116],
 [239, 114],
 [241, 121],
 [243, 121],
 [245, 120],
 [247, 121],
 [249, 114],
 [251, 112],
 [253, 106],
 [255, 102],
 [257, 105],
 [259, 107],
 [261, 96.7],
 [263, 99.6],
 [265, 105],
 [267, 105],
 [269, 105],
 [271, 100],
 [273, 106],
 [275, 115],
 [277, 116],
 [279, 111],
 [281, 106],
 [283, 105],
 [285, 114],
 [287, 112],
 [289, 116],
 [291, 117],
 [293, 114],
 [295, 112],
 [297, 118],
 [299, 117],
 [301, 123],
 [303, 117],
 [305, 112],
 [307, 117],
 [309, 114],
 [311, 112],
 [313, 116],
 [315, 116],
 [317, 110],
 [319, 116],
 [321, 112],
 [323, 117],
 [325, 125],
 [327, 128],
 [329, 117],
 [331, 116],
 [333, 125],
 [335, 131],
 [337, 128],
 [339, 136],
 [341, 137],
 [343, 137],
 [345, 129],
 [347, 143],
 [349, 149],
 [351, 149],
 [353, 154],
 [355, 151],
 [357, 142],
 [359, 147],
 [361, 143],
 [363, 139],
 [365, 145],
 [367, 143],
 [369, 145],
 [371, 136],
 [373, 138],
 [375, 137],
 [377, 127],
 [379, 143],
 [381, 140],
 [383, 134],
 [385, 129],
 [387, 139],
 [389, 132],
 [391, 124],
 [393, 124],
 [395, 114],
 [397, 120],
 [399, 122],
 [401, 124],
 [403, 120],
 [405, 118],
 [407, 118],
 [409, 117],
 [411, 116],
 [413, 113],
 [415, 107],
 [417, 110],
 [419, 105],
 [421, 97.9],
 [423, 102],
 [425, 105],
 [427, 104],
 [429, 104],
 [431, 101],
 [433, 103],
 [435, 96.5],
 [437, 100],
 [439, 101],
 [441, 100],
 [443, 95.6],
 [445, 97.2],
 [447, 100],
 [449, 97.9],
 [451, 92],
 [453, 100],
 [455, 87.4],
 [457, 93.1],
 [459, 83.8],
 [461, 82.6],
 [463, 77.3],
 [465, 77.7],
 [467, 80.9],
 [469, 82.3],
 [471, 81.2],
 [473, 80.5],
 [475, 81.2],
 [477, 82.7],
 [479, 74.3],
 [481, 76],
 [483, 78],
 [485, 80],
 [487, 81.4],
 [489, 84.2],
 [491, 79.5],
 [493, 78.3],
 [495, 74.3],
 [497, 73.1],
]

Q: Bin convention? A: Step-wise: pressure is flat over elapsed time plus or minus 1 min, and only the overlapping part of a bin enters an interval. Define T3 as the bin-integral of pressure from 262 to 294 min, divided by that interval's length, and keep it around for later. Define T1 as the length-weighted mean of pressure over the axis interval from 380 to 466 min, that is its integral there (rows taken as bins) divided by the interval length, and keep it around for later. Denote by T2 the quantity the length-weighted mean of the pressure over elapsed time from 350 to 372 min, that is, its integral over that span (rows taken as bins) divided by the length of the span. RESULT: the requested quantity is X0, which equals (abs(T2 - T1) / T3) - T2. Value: -145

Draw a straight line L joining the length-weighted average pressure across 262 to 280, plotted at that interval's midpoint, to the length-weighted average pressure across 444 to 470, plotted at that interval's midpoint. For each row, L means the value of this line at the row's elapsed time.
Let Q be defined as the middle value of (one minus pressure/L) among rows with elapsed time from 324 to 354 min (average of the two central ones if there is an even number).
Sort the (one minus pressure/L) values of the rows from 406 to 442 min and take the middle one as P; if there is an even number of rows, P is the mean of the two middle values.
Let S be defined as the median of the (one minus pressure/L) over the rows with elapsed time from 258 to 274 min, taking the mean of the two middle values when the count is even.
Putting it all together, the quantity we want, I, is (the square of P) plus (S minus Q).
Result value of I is 0.3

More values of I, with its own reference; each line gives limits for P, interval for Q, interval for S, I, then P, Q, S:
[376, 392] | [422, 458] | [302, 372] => 0.0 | -0.39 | -0.11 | -0.3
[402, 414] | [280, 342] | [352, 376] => -0.3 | -0.26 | -0.13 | -0.5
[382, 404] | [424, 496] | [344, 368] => -0.4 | -0.31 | 0.03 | -0.5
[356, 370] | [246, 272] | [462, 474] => 0.3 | -0.47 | 0.02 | 0.1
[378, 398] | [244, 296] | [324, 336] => -0.1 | -0.37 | -0.01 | -0.2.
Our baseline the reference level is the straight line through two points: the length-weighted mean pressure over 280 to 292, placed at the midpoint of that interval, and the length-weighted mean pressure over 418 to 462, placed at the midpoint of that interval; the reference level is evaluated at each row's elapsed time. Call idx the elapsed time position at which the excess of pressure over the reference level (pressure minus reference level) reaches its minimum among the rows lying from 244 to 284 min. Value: 261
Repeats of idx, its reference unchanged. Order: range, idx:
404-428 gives 421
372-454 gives 451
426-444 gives 443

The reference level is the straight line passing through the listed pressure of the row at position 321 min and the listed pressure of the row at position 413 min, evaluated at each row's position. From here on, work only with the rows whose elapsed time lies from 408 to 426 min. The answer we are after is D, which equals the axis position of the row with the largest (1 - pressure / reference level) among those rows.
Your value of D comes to 421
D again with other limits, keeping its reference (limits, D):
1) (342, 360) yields 345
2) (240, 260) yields 255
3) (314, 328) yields 317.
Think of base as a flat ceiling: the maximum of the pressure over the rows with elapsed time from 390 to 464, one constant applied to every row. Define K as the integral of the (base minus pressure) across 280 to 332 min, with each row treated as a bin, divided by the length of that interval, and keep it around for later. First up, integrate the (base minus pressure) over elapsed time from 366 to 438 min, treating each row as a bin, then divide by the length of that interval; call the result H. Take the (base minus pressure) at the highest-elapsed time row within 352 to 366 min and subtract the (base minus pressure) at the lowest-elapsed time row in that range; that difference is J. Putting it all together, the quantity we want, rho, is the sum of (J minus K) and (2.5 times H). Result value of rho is 11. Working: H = 4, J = 9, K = 9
